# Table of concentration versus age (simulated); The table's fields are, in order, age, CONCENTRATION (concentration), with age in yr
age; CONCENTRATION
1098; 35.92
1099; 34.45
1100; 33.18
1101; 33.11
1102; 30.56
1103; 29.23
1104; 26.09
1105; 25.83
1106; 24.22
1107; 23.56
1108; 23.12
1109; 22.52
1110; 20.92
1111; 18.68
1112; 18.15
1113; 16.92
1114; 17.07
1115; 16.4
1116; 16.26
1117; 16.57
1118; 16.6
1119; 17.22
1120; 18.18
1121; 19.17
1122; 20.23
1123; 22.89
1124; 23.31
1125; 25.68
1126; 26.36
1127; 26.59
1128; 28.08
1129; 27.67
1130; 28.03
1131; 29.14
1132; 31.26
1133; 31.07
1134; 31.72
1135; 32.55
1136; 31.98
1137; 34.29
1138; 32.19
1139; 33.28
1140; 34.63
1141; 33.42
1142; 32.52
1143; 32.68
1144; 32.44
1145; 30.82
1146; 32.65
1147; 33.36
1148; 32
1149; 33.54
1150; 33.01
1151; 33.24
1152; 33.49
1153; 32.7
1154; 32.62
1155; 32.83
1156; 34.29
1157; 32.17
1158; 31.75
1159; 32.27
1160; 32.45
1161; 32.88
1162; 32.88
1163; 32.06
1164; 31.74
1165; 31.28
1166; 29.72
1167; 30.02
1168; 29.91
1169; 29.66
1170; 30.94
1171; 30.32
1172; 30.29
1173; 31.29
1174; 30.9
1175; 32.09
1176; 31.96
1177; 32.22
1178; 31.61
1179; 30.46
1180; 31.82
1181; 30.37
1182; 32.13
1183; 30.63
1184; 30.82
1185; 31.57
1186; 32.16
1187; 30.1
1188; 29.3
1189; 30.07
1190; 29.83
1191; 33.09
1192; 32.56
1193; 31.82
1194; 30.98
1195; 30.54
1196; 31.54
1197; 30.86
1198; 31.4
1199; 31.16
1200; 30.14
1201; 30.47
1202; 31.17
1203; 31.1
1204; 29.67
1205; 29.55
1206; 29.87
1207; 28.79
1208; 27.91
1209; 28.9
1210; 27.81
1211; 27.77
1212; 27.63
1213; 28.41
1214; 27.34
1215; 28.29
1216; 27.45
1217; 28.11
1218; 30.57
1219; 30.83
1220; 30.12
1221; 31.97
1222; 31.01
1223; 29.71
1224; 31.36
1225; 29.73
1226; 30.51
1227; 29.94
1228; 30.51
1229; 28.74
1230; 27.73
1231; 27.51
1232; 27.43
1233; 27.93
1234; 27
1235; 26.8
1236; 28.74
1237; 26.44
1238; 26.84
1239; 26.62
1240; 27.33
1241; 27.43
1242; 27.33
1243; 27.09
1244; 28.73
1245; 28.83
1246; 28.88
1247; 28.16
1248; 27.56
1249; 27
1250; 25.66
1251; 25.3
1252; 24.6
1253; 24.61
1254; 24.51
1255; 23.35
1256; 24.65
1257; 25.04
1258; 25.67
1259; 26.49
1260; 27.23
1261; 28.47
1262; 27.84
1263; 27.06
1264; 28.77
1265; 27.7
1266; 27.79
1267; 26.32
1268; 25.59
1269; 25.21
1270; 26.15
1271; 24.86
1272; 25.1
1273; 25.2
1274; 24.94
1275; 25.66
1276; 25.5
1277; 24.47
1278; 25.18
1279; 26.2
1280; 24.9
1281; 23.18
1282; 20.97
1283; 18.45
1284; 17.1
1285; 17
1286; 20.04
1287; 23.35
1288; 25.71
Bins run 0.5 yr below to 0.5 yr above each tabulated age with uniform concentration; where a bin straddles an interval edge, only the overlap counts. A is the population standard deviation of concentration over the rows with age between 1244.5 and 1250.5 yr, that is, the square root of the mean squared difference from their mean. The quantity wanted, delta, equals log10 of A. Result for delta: 0.05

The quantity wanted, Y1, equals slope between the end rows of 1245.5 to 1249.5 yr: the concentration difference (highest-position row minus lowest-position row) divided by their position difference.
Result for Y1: -0.6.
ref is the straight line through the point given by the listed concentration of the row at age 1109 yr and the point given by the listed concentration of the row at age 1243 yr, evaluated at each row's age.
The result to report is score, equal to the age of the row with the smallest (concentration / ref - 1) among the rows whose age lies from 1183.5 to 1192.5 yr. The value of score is 1188 yr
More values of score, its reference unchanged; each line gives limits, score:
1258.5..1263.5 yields 1259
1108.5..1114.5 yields 1113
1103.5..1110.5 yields 1110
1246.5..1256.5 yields 1255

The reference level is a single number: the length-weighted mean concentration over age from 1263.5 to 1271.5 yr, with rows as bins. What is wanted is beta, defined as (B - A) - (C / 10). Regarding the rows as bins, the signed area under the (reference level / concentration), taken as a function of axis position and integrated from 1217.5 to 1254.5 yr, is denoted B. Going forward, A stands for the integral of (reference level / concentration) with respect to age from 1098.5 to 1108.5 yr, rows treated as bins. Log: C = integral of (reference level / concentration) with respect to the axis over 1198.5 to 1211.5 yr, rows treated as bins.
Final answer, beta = 24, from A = 10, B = 35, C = 12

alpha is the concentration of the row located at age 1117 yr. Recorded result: 16.57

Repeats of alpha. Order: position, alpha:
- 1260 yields 27.23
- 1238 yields 26.84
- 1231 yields 27.51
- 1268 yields 25.59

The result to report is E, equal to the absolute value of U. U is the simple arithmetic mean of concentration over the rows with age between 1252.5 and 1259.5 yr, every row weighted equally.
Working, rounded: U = 25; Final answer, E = 24.9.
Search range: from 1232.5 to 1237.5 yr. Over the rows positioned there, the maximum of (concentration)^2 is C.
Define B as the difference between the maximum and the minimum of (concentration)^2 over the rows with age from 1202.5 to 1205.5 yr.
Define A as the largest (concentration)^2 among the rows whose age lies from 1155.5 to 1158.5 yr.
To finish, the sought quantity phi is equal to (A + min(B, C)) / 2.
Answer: 635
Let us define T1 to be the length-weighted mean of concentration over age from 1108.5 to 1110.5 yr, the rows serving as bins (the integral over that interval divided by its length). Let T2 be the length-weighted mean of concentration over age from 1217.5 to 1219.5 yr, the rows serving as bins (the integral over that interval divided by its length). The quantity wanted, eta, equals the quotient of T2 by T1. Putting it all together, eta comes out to 1.41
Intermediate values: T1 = 22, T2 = 31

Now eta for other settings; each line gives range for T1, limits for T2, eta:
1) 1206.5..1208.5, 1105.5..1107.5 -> 0.84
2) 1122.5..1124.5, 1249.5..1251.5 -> 1.10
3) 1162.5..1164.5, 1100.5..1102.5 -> 1.00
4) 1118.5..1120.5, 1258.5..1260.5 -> 1.52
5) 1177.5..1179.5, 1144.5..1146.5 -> 1.02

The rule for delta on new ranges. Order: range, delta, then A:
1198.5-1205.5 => -0.19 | 0.65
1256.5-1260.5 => -0.08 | 0.83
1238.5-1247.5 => -0.10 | 0.80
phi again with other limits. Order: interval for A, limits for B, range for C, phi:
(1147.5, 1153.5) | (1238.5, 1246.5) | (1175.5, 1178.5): 625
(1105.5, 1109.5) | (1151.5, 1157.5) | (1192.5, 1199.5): 364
